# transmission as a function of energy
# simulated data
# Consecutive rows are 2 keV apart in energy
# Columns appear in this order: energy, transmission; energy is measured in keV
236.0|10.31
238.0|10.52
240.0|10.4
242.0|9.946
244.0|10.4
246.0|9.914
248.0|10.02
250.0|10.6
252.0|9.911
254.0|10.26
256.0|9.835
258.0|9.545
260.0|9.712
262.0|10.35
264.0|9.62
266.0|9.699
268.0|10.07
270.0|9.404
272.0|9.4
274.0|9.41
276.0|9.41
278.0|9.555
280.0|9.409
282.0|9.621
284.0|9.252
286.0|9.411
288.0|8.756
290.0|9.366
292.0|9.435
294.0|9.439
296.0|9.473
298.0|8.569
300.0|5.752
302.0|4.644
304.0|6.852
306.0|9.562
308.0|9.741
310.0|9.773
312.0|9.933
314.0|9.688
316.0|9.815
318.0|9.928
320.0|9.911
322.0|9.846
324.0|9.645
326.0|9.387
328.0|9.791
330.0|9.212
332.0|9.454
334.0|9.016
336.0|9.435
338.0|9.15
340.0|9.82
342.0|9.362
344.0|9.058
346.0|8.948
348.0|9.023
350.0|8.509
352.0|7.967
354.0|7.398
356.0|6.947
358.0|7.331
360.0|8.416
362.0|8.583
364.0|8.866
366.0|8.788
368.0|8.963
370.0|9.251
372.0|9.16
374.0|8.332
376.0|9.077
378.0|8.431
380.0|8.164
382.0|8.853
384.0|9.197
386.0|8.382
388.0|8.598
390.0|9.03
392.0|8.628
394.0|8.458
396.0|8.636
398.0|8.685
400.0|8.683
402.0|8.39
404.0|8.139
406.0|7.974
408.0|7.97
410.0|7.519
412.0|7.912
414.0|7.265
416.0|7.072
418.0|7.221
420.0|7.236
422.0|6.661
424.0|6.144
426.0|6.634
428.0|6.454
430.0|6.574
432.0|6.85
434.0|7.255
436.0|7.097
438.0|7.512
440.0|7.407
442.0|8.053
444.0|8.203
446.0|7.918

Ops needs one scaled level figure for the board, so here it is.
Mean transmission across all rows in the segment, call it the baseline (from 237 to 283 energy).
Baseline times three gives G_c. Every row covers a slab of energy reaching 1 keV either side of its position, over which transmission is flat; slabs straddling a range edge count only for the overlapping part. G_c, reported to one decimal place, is 29.6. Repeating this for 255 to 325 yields 27.8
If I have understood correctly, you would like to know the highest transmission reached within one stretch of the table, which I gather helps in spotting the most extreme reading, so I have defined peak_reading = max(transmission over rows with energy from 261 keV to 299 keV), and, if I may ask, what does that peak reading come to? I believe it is 10.35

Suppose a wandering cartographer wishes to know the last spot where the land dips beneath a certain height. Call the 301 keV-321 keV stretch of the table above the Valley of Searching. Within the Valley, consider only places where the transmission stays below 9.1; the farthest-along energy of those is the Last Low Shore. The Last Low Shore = 304.0 keV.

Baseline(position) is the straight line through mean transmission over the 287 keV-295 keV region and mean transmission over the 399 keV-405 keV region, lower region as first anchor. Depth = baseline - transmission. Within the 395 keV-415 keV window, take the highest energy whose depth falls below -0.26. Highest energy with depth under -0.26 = 400.0 keV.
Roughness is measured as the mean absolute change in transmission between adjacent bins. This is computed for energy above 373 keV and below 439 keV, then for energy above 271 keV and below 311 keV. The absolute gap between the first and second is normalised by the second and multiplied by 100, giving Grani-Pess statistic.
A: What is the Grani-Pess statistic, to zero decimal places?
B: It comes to 49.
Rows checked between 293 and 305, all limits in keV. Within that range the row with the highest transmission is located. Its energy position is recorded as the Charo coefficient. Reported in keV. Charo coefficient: 296.0 keV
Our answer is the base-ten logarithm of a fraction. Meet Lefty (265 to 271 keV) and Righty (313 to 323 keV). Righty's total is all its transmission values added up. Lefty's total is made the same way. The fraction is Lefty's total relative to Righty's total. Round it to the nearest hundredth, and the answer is -0.23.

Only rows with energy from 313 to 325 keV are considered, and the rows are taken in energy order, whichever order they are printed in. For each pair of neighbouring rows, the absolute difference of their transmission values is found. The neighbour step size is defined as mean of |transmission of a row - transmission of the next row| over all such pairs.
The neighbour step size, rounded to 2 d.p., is 0.10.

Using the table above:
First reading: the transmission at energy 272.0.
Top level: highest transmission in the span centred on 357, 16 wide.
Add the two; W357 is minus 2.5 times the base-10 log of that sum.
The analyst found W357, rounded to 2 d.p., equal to -3.15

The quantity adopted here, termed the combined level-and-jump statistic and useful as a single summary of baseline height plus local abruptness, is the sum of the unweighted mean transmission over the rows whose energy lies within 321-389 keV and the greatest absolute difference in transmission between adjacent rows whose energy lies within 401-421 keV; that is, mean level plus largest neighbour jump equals 9.5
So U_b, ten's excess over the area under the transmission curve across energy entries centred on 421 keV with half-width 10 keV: -128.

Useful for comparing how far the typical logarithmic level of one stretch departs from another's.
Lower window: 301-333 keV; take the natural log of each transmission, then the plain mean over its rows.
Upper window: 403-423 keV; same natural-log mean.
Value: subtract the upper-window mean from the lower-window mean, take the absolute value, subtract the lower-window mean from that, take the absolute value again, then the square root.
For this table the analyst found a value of 1.42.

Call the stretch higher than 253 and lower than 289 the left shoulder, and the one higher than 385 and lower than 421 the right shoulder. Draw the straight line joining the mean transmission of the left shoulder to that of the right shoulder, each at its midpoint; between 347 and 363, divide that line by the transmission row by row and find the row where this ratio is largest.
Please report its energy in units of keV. 356.0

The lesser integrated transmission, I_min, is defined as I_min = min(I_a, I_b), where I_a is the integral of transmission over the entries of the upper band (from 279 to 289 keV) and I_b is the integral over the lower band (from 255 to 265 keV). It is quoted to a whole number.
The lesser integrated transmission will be 93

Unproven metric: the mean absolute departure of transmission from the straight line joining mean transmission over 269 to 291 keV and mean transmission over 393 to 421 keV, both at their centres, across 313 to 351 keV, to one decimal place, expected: 0.6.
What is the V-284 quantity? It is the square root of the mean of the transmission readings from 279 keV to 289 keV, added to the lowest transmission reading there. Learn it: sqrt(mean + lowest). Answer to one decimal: 4.2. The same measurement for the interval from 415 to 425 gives 3.6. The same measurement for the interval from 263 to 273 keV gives 4.4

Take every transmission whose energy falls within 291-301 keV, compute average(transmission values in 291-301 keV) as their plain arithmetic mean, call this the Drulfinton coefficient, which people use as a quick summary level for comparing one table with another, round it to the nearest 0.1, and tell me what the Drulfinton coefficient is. 8.5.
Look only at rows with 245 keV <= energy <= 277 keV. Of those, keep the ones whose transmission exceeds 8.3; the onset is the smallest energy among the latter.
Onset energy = 246.0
